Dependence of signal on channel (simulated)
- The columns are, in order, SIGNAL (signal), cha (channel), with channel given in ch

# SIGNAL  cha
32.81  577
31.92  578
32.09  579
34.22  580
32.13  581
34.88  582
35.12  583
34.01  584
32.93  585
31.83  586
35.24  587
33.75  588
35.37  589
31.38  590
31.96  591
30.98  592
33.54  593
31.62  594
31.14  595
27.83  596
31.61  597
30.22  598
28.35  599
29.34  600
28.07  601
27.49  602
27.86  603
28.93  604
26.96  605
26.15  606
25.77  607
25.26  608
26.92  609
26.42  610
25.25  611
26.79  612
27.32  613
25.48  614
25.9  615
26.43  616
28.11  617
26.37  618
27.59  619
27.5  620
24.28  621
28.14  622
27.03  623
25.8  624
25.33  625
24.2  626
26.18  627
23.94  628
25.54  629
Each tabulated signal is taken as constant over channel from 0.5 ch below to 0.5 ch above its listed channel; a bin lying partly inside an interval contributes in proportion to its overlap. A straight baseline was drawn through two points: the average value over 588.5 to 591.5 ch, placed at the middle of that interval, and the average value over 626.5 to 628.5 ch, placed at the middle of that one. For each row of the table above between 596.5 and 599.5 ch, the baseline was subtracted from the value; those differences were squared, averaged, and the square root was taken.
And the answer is 1.7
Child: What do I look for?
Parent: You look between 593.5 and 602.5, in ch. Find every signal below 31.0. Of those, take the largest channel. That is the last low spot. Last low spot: 602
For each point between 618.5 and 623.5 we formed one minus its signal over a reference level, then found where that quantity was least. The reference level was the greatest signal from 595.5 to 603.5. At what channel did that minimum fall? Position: 622 ch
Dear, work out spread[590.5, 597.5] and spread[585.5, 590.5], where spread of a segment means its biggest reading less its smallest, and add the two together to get 9.7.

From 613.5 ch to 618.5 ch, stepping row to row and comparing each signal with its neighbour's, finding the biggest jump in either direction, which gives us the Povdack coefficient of 1.7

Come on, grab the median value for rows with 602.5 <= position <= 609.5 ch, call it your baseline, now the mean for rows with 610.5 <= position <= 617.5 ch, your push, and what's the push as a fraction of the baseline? 0.98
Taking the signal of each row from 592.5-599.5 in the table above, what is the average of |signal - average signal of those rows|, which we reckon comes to 1.56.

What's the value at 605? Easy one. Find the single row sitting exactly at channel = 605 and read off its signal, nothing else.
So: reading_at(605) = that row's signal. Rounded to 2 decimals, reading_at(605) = 26.96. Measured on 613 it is 27.32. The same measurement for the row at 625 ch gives 25.33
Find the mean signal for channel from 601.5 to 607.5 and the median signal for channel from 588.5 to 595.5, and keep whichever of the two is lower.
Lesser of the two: 27.2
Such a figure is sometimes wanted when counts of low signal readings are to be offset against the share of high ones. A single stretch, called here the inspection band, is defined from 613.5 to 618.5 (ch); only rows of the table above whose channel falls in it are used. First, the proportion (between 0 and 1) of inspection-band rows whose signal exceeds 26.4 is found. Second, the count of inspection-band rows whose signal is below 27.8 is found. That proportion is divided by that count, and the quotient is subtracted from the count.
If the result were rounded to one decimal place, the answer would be 3.9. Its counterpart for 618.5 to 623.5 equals 3.8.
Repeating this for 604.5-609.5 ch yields 4.9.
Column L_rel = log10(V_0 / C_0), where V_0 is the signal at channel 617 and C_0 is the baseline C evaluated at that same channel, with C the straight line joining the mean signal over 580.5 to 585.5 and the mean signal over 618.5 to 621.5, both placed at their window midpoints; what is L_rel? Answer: 0.017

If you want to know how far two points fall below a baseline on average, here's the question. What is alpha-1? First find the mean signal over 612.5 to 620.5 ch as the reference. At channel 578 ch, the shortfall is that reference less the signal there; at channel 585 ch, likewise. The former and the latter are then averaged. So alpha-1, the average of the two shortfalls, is -5.6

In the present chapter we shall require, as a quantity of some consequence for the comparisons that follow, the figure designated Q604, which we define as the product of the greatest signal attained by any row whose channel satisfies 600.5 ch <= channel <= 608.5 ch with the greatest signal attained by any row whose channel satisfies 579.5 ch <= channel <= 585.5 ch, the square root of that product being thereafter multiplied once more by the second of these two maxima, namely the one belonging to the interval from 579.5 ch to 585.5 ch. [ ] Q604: 1119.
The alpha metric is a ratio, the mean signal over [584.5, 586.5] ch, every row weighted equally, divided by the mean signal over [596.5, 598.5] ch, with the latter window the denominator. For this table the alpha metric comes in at 1.05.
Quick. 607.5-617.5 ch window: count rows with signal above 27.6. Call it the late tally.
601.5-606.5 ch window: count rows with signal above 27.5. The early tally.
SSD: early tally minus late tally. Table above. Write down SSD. 1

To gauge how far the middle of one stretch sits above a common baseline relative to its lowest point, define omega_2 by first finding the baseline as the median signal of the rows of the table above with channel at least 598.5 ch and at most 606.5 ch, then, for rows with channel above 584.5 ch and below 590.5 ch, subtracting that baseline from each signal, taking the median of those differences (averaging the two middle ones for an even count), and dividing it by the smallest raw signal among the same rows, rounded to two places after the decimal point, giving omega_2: 0.17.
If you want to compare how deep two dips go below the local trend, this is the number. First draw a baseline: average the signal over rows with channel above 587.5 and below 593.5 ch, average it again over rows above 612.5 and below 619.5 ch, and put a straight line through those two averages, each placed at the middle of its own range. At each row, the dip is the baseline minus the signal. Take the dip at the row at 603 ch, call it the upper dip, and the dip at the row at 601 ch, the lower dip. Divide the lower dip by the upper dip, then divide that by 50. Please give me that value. 0.023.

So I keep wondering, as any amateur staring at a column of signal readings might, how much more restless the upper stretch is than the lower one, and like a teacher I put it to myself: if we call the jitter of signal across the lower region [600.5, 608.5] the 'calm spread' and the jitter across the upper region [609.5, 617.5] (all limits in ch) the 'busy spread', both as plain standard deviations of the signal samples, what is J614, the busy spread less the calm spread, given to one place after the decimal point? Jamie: -0.3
